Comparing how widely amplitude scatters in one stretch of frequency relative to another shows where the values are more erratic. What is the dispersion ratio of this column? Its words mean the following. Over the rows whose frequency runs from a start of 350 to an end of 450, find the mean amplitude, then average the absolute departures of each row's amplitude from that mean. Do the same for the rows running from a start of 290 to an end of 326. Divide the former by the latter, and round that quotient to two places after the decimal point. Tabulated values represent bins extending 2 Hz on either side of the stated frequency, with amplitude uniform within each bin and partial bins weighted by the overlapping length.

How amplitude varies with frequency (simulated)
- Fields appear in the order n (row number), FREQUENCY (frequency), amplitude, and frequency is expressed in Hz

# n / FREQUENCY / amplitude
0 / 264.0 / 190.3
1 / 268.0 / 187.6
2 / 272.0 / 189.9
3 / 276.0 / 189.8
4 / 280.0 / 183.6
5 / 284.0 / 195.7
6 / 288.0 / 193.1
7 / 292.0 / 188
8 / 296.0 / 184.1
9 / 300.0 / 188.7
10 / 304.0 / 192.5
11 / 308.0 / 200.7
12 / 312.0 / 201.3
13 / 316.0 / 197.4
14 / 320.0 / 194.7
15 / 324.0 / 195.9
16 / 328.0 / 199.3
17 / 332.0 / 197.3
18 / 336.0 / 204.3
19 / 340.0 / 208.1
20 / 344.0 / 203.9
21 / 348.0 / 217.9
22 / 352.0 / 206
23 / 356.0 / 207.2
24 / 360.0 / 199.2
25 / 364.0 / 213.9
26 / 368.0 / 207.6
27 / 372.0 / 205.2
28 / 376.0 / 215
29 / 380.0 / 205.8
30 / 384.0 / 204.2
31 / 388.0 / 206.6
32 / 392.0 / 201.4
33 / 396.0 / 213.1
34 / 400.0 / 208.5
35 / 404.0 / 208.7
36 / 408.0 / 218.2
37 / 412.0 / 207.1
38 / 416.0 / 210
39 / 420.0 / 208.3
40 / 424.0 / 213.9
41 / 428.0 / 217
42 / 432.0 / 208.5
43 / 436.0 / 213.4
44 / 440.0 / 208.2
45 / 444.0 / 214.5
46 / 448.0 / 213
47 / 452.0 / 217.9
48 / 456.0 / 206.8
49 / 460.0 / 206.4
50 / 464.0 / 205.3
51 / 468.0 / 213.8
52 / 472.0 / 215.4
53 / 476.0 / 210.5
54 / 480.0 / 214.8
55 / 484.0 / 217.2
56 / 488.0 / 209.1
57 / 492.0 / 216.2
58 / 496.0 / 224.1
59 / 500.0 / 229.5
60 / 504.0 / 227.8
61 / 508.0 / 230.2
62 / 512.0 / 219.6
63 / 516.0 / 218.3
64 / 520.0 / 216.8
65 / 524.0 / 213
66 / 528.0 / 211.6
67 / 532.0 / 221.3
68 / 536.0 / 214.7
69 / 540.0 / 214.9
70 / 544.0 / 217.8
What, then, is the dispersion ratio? 0.81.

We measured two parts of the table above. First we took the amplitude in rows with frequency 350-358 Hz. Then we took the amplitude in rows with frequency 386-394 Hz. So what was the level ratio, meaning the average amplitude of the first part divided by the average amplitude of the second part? 1.013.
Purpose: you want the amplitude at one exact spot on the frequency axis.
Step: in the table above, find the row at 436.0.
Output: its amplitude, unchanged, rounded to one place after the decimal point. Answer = 213.4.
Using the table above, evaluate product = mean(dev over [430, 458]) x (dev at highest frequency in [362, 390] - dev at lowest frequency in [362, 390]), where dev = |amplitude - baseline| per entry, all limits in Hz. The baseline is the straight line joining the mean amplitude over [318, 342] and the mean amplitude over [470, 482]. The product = -33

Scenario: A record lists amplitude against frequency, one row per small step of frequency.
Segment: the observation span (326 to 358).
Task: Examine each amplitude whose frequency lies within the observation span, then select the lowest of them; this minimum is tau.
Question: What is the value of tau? 197.3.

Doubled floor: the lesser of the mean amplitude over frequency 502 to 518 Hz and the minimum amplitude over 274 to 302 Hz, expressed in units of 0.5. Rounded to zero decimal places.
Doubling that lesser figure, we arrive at 367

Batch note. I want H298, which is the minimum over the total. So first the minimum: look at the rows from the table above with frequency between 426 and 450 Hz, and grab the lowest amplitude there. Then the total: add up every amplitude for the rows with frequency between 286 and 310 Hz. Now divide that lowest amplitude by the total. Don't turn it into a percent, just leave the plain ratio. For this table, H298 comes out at 0.182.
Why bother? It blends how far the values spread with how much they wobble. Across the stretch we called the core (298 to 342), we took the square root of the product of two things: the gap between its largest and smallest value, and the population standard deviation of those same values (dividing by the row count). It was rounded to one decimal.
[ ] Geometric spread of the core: 10.0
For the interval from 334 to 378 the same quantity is 9.9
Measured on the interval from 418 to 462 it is 6.7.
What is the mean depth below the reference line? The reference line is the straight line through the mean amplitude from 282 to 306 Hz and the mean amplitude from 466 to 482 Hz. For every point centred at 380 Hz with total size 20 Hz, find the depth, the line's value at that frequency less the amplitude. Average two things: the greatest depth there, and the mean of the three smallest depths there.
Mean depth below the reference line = -5.0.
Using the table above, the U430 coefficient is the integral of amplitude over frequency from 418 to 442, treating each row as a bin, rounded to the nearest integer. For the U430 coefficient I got 5077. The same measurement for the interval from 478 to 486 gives 1728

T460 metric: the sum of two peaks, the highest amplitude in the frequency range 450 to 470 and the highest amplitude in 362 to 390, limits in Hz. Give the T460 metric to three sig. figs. 433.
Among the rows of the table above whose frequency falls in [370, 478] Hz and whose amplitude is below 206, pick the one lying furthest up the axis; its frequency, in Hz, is 464.0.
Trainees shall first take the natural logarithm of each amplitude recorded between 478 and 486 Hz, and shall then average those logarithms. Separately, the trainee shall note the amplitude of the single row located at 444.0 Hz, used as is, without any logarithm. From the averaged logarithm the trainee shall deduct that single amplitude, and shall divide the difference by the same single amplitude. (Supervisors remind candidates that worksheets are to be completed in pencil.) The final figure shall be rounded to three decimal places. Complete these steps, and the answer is -0.975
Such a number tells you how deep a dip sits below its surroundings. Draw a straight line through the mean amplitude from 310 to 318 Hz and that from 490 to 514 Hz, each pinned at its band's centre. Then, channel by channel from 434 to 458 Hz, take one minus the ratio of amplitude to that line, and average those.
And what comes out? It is 0.022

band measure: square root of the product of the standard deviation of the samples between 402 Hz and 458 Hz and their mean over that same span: 29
